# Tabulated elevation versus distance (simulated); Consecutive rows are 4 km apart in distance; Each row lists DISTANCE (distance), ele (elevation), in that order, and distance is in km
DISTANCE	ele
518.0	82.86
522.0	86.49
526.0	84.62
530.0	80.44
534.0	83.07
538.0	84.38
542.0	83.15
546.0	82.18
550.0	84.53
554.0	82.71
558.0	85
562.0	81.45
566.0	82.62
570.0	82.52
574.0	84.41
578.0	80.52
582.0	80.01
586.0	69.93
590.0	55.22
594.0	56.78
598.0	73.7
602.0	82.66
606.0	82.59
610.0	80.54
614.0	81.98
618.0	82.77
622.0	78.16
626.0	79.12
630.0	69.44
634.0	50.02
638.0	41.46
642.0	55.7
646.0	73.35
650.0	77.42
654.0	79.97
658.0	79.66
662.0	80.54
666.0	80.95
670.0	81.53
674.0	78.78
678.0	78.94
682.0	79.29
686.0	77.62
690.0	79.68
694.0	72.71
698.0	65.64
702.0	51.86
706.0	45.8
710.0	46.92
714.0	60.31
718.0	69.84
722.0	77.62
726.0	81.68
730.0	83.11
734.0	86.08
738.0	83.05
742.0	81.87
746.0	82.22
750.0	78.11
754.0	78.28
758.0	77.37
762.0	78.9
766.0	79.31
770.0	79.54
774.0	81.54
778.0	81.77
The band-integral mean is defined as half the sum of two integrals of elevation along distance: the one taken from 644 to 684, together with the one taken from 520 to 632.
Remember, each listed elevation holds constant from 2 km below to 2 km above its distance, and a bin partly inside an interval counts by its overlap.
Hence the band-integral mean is 6023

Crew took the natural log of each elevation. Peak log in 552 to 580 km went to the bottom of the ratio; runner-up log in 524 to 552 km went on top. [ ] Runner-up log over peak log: 1.00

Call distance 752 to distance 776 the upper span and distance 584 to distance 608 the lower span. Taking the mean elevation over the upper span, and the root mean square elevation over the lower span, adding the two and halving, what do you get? 75.1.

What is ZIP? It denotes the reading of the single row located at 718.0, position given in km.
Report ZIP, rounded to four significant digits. 69.84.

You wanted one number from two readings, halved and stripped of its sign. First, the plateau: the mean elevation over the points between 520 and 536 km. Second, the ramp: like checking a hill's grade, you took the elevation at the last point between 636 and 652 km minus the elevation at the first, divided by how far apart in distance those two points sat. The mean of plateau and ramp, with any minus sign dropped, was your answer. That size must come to 43.3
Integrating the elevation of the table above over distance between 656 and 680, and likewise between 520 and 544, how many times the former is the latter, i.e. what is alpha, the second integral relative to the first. 1.0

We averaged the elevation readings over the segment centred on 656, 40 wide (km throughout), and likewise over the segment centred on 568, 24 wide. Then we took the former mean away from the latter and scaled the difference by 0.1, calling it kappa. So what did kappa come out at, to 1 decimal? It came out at 1.0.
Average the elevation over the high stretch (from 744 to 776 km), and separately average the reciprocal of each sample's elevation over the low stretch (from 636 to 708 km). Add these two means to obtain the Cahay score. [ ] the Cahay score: 79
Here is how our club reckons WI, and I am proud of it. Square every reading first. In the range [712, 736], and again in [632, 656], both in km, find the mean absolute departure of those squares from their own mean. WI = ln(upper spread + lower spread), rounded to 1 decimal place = 8.0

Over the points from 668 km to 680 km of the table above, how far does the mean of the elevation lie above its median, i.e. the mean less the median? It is 0.8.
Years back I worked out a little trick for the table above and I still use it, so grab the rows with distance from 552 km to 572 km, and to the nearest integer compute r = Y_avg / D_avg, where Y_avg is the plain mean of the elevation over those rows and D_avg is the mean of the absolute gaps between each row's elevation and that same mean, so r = 97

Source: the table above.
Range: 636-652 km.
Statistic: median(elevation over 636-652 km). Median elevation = 65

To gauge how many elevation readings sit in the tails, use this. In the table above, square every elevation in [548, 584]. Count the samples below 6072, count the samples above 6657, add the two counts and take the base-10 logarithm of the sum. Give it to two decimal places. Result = 0.78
